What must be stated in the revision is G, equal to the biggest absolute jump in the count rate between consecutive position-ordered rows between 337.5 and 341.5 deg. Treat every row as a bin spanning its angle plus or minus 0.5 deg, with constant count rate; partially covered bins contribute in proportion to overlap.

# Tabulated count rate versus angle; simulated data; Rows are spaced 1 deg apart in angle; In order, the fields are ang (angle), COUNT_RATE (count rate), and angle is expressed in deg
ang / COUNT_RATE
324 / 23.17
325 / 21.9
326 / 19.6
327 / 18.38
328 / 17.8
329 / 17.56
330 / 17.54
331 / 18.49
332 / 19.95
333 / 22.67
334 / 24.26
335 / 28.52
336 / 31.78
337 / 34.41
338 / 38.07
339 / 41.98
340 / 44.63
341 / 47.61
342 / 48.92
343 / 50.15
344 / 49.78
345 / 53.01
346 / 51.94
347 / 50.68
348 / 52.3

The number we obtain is 3.9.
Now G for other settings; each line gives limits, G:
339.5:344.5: 3.0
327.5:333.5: 2.7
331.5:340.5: 4.3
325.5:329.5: 1.2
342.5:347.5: 3.2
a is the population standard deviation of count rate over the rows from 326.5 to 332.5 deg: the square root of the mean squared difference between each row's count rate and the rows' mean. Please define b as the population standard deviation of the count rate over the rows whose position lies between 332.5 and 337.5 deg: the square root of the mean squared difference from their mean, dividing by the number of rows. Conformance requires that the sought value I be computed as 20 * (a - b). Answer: -72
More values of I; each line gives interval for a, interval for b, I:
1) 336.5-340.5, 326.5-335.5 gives 6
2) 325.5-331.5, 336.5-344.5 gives -95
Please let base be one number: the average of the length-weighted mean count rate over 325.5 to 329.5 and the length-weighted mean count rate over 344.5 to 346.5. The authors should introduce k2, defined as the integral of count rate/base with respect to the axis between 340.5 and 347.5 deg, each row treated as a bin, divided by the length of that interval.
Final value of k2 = 1.42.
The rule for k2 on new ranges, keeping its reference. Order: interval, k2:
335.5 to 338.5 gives 0.98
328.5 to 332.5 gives 0.52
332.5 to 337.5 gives 0.80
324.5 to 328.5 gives 0.55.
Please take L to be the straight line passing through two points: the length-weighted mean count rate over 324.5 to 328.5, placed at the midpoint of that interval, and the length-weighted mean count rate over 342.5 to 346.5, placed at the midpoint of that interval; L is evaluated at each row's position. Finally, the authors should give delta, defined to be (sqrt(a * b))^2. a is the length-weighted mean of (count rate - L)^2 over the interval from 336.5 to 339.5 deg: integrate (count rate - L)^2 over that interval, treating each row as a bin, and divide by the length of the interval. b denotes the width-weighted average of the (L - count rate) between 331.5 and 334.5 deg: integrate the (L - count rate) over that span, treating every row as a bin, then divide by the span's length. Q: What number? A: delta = 45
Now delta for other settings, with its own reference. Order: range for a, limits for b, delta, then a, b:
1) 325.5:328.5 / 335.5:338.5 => 25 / 8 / 3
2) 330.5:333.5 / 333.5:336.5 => 481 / 77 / 6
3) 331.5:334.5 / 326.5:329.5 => 309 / 74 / 4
